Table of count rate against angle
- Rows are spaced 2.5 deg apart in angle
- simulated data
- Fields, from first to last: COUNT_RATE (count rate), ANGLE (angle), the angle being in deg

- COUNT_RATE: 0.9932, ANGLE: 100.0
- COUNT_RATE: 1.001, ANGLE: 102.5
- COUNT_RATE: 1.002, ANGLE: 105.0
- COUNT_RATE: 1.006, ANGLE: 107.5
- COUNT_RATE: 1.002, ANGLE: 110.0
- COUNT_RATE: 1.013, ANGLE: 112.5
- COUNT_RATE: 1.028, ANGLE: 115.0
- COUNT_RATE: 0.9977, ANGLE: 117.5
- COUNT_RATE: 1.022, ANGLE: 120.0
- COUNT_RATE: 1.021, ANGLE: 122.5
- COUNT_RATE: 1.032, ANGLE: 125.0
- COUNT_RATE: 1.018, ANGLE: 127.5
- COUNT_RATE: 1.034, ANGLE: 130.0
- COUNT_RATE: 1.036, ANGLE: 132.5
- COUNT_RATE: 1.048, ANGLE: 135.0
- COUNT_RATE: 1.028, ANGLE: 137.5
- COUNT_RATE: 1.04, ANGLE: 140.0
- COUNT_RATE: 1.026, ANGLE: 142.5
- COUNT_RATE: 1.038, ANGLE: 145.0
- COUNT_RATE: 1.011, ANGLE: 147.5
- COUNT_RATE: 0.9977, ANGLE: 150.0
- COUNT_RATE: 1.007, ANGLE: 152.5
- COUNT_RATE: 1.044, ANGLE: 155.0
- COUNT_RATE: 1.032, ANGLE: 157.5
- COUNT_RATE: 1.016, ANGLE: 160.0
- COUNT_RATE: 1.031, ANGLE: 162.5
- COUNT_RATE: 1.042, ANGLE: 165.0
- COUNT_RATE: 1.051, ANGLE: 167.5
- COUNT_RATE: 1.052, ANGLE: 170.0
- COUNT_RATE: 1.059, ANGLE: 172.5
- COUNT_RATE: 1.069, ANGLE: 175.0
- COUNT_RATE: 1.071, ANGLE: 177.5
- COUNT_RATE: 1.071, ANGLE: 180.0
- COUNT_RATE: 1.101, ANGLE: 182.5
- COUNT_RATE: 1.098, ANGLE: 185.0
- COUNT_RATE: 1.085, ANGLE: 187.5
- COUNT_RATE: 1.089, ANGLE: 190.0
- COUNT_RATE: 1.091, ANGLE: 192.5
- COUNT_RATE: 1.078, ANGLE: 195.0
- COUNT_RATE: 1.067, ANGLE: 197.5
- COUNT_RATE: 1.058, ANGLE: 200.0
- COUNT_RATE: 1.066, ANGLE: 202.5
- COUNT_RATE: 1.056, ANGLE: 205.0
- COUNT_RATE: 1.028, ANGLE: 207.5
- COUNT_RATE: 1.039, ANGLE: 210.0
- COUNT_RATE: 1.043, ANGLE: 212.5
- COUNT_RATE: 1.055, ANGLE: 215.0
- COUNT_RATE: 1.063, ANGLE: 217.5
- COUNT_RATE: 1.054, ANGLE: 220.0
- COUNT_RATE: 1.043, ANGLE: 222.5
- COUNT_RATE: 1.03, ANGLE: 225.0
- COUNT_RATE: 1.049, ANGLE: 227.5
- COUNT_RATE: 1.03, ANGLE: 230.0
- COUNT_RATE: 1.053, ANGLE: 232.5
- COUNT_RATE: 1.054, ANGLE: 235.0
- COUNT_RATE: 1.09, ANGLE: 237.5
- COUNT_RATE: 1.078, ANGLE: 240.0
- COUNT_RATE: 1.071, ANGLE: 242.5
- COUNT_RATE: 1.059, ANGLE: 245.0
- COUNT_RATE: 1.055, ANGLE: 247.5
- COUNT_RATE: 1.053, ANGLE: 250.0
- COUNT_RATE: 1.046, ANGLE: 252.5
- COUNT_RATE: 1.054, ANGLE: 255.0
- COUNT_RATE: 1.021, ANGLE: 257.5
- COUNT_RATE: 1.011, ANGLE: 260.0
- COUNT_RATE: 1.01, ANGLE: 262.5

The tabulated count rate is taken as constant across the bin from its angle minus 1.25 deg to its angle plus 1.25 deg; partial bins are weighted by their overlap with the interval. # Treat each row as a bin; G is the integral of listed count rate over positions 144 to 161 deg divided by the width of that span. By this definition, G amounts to 1.02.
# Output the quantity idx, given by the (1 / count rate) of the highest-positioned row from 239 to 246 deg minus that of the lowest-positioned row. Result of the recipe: 0.017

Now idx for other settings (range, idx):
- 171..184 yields -0.036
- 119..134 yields -0.013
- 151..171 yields -0.042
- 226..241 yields -0.026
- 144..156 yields -0.006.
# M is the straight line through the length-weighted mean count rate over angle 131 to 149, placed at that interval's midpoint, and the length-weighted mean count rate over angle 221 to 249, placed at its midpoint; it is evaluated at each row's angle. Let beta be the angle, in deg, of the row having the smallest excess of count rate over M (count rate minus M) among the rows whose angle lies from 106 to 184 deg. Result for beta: 150.0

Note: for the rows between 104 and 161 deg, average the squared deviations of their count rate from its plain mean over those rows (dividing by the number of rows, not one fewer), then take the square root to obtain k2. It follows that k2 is 0.015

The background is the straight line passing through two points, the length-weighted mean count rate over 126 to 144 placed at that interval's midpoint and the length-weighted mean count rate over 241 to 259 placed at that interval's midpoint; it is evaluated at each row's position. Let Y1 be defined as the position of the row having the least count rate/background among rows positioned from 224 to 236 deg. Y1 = 230.0 deg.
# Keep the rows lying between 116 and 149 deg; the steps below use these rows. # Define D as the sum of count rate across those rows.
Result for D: 13.4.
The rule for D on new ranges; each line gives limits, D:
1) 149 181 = 13.5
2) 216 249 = 13.7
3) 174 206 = 14.0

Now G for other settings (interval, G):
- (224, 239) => 1.05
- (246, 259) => 1.05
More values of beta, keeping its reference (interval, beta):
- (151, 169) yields 152.5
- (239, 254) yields 252.5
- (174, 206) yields 205.0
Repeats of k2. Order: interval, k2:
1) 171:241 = 0.020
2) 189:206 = 0.013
